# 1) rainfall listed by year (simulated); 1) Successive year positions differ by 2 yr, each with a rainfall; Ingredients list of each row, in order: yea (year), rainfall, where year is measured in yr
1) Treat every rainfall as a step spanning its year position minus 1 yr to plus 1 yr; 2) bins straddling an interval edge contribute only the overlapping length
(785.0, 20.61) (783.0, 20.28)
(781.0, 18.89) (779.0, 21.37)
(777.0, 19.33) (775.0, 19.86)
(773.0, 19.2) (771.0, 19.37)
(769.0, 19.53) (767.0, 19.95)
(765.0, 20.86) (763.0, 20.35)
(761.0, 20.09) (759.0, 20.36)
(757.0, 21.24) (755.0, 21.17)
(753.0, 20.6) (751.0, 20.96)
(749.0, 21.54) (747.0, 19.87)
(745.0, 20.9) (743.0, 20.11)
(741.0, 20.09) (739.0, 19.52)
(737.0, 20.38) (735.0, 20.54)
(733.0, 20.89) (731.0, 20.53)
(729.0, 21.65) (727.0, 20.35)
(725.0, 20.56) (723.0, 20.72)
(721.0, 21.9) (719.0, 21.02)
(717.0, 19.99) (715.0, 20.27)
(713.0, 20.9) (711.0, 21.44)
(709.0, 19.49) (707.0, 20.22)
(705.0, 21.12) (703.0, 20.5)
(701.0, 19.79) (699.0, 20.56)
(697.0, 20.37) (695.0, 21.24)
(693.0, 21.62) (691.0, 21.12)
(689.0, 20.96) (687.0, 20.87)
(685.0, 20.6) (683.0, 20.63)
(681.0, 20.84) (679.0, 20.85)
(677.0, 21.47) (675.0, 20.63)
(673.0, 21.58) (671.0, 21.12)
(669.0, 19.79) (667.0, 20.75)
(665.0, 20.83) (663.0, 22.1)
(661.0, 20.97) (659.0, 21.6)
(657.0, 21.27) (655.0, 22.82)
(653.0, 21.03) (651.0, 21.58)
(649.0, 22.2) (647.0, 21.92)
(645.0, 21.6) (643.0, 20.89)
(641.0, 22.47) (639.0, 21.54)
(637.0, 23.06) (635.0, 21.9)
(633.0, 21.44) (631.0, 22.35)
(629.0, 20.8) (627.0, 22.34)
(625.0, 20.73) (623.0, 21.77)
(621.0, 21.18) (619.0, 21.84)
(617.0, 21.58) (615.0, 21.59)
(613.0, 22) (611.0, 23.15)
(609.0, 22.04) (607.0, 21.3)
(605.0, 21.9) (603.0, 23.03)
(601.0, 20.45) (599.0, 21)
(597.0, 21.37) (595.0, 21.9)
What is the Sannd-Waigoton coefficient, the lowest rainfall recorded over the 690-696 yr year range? 21.12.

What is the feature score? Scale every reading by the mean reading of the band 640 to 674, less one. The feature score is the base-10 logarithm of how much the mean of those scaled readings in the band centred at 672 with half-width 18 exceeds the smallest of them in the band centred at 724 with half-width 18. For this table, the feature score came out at -1.13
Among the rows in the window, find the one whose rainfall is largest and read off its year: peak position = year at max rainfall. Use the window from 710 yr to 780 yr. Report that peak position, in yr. 721.0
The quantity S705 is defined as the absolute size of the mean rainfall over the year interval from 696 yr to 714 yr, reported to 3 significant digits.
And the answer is 20.5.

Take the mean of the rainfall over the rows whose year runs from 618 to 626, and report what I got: 21.4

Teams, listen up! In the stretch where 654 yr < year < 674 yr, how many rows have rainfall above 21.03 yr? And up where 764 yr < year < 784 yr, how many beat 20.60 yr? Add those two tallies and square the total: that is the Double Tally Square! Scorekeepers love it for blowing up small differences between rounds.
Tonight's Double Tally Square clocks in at 64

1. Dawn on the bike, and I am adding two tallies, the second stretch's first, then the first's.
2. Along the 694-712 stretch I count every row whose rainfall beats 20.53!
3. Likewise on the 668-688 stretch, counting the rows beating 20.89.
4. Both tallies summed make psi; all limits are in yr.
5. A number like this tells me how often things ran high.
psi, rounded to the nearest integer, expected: 7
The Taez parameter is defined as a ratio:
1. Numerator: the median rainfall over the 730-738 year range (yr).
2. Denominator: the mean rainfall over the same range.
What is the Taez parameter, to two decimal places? 1.00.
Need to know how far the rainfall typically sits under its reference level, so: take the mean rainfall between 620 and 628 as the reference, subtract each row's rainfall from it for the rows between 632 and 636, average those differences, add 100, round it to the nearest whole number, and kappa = 100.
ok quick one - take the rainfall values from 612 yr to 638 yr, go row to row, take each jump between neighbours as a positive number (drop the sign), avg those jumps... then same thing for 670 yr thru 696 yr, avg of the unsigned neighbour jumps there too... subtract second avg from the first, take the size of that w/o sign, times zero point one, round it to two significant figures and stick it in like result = 0.047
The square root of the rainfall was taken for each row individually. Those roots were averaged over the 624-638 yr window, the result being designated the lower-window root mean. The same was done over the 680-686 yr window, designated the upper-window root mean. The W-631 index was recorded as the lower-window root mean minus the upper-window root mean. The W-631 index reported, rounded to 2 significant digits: 0.12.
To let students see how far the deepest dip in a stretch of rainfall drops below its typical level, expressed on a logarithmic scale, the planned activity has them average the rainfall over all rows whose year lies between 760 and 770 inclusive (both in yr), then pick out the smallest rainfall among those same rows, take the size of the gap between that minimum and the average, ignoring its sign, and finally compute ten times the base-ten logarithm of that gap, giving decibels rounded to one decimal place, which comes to -2.0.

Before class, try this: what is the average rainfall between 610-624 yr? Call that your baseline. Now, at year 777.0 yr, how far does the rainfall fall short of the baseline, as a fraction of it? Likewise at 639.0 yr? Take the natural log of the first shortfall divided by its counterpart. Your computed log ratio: 2.0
